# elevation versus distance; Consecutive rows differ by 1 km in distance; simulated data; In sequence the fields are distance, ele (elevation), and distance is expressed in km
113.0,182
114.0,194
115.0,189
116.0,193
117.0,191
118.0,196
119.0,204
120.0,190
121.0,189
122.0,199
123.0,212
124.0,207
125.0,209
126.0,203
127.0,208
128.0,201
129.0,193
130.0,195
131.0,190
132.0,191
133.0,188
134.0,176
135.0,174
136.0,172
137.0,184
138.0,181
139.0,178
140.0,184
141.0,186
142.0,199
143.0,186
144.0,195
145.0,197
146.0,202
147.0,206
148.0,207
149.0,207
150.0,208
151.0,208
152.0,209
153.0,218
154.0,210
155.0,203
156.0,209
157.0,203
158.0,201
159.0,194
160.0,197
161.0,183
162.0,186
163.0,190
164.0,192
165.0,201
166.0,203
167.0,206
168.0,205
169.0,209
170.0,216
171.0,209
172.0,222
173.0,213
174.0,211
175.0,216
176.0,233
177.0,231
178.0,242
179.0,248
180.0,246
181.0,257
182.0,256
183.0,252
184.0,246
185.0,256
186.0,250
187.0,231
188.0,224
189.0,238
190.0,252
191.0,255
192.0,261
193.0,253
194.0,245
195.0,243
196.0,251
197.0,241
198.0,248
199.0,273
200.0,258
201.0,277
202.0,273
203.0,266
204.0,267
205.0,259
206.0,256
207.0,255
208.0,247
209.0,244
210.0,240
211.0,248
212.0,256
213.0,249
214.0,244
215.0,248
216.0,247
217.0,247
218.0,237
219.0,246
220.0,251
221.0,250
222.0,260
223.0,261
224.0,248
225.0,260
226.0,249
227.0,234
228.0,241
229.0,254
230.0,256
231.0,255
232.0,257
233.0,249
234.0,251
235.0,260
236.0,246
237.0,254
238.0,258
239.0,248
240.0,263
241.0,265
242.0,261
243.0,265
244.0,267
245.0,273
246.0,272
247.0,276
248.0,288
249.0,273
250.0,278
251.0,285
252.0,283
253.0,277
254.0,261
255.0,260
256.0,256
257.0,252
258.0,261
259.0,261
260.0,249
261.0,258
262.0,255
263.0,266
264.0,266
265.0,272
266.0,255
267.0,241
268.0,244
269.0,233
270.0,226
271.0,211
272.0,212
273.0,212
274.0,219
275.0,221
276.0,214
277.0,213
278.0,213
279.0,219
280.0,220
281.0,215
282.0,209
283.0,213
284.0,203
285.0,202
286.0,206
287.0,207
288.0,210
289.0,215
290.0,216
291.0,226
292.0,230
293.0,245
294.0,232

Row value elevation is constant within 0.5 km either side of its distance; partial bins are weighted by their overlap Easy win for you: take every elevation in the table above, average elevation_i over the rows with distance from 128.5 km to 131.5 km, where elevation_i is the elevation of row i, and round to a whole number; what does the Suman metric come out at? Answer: 193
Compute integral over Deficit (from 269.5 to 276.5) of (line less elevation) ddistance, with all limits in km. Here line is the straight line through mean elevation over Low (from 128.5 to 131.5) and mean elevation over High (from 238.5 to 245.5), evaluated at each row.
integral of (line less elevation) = 464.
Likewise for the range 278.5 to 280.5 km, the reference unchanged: 134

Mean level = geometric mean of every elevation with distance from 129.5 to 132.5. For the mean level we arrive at 192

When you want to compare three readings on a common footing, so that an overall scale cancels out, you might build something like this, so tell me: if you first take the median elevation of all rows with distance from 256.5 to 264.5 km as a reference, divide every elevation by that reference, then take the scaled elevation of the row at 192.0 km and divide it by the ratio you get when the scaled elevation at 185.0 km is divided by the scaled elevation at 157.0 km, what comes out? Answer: 0.80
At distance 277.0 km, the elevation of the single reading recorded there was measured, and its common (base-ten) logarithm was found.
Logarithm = 2.33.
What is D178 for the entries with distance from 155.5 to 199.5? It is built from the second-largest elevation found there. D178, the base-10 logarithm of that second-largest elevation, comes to 2.42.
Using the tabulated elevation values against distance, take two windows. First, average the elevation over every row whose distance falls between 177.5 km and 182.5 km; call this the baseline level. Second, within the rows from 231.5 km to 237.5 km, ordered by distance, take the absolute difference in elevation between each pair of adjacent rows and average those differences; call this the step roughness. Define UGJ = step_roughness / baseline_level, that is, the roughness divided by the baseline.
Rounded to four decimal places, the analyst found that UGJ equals 0.0328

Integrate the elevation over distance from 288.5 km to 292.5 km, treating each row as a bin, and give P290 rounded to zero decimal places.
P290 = 887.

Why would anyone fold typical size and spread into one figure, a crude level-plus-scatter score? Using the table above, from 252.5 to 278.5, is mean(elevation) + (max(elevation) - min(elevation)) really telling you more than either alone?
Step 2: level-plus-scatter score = 309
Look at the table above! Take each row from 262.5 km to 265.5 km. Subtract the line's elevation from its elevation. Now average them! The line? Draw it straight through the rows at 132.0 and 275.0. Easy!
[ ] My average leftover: 49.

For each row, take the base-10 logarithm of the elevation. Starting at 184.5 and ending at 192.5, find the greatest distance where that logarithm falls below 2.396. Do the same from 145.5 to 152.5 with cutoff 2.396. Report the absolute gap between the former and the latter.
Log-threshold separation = 37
